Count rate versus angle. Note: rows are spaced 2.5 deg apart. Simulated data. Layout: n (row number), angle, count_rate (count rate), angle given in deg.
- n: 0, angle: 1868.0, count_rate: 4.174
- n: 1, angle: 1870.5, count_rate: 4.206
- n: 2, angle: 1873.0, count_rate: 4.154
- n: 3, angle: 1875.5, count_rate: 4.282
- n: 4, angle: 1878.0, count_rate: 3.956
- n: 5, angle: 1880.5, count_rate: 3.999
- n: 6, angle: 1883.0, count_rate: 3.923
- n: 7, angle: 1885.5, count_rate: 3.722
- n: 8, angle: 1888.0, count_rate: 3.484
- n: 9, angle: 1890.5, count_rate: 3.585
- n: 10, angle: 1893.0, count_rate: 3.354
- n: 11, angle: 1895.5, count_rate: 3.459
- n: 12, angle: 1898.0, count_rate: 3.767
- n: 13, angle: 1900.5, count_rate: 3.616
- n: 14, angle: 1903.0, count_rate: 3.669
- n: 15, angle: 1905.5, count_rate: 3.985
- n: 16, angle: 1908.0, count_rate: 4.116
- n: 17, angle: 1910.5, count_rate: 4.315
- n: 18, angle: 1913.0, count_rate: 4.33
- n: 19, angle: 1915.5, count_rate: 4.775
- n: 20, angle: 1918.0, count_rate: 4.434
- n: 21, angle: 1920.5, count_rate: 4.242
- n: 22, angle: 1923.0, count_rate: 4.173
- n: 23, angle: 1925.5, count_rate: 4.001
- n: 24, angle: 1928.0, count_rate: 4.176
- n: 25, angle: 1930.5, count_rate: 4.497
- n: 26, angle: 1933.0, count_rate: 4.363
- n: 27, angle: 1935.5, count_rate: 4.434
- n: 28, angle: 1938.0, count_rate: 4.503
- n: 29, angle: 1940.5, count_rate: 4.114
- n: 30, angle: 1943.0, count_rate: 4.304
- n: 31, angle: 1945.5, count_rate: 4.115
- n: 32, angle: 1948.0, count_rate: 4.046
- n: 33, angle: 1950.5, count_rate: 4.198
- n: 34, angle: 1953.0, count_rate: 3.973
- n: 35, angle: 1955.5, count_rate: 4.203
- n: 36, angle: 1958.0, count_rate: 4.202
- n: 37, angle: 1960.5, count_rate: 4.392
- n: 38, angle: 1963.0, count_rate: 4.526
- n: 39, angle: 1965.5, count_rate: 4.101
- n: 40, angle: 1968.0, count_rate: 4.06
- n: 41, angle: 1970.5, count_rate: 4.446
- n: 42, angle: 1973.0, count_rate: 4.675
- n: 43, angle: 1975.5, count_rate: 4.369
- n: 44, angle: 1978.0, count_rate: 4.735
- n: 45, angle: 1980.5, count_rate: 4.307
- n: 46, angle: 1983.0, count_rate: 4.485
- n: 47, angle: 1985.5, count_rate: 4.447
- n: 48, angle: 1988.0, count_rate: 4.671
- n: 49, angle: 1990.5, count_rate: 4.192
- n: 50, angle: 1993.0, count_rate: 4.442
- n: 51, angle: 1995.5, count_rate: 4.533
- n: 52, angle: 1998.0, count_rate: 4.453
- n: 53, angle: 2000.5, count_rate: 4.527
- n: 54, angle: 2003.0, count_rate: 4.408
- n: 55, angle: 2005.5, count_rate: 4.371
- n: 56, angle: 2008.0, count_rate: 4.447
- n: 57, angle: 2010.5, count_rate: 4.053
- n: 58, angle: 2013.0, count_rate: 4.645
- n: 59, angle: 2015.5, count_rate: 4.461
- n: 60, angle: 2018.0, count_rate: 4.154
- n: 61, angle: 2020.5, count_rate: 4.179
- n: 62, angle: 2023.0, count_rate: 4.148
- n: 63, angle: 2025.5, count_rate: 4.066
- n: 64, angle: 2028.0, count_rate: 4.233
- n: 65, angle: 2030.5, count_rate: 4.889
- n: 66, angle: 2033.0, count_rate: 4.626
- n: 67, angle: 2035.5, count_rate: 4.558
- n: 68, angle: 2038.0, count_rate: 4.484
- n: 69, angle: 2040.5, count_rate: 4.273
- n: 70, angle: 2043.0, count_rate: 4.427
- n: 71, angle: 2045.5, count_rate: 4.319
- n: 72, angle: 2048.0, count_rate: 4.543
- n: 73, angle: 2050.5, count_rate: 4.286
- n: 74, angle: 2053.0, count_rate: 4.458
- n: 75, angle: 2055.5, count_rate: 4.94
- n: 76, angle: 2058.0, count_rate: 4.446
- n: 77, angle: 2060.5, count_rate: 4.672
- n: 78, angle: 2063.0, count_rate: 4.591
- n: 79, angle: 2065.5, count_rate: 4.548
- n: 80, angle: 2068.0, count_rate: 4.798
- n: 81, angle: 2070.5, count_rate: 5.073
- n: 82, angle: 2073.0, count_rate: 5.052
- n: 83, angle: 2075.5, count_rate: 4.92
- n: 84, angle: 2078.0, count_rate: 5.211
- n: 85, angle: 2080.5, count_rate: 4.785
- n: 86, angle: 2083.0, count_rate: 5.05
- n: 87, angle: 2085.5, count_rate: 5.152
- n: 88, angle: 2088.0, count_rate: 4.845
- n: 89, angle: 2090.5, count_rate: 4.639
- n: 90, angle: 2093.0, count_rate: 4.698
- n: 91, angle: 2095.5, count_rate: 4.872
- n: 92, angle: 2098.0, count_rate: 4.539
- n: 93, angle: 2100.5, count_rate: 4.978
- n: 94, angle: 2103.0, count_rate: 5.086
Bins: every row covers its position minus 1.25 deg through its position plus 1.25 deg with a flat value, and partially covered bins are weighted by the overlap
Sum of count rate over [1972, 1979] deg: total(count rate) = 13.8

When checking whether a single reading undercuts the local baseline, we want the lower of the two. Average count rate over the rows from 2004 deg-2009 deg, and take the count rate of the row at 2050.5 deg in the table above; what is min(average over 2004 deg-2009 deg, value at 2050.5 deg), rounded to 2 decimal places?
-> 4.29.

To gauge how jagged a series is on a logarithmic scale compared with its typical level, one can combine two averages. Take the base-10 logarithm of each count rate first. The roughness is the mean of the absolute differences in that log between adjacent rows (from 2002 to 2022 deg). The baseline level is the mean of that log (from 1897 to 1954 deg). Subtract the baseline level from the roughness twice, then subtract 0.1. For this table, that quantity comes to -1.32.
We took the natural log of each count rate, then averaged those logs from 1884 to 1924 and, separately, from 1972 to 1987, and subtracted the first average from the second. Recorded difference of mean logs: 0.14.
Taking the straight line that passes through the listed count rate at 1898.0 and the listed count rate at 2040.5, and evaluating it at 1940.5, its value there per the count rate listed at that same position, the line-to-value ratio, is 0.95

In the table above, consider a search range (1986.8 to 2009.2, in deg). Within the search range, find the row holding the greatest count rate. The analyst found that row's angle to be 1988.0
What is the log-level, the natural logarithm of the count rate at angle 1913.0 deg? 1.47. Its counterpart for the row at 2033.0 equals 1.53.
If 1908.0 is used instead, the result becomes 1.41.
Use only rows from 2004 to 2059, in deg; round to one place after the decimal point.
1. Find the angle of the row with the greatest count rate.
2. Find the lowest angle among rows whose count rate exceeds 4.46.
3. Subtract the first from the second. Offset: -42.5 deg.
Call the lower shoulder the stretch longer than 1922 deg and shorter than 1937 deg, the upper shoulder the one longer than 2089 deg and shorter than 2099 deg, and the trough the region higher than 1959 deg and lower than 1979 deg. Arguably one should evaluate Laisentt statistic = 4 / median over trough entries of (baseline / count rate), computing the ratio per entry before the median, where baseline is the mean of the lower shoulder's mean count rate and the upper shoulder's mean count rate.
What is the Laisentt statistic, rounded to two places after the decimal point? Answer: 3.94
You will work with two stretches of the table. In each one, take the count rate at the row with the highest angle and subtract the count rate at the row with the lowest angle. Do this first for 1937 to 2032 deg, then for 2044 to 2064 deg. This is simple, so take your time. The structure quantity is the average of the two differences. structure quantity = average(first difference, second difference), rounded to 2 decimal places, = 0.33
